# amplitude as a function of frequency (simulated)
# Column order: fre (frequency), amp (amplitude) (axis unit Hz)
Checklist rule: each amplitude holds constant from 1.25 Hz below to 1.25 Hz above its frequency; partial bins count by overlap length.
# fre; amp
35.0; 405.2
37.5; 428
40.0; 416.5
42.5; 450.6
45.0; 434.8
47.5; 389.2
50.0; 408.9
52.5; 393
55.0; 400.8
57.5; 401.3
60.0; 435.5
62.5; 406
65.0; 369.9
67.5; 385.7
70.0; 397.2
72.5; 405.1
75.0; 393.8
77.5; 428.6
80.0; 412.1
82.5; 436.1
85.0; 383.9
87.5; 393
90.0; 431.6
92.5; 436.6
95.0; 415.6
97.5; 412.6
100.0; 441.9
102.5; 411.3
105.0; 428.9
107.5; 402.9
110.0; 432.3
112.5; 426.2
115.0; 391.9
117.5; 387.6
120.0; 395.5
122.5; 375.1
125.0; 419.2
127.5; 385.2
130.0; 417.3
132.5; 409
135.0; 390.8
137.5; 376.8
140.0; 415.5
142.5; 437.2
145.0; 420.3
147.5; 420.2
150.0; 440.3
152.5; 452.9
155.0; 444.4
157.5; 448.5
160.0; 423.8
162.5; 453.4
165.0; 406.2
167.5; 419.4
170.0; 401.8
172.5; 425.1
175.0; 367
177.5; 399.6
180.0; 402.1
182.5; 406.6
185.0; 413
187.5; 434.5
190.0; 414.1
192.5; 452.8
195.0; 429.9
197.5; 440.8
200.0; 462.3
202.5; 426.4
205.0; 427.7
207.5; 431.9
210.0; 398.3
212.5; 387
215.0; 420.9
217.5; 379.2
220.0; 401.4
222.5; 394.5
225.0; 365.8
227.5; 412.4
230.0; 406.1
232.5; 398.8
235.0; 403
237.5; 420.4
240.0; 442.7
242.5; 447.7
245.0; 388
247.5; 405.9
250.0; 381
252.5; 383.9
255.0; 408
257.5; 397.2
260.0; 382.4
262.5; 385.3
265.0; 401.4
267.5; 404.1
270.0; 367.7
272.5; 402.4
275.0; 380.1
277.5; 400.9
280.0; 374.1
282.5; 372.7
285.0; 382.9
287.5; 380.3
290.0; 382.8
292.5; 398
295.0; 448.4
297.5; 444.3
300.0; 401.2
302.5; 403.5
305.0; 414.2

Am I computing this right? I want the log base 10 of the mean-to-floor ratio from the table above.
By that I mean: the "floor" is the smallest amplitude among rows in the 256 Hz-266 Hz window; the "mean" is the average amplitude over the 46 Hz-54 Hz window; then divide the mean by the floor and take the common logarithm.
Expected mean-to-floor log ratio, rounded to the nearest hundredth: 0.02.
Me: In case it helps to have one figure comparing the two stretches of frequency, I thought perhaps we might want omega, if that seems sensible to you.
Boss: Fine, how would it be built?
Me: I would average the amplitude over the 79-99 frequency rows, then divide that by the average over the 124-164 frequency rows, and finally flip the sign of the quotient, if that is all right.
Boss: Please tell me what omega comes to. -0.98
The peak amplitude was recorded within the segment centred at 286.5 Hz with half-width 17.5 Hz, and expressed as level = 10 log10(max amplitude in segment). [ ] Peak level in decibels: 26.5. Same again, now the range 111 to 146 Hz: 26.4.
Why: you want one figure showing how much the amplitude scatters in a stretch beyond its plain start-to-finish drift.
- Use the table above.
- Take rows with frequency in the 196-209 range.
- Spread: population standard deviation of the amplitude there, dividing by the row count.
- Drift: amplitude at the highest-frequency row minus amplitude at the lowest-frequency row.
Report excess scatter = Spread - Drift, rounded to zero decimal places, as 22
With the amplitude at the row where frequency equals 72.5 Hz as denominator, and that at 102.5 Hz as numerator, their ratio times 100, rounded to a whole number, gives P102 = 102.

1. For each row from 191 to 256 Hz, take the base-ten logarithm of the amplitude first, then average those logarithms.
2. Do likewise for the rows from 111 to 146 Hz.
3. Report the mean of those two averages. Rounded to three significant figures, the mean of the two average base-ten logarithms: 2.61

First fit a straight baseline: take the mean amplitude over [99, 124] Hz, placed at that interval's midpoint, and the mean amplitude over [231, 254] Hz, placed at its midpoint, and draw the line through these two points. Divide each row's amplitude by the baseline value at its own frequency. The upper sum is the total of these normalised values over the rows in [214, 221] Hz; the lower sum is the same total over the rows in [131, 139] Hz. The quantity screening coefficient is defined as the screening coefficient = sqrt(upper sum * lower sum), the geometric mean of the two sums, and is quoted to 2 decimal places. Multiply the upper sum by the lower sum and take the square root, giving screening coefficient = 2.91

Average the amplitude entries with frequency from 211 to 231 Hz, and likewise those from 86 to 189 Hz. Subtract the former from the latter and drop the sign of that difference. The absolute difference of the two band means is 19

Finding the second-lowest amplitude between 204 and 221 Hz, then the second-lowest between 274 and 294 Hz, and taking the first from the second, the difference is -13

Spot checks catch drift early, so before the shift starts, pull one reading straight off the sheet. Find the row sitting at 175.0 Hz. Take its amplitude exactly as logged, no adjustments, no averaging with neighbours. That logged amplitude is 367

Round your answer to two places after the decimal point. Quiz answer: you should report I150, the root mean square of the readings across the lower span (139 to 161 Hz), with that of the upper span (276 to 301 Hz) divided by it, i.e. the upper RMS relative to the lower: 0.92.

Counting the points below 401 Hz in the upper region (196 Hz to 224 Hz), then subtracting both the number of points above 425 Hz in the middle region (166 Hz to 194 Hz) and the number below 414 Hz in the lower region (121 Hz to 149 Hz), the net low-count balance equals -4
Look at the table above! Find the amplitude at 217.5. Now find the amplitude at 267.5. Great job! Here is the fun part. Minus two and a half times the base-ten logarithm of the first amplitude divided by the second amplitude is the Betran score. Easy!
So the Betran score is 0.07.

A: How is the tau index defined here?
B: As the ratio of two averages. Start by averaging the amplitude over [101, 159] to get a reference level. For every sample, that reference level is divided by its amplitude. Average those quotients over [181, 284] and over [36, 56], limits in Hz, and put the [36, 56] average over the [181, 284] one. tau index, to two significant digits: 0.98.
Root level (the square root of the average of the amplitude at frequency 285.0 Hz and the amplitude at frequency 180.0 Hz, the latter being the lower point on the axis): 19.8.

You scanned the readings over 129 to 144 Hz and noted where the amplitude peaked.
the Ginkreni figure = 142.5 Hz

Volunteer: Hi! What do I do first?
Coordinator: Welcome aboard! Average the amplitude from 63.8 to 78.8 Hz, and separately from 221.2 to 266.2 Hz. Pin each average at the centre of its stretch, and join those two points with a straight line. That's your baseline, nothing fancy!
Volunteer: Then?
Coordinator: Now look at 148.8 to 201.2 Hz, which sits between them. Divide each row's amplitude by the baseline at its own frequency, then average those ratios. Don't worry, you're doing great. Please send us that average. 1.07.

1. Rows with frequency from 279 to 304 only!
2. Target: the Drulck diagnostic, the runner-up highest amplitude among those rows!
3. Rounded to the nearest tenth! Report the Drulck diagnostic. 444.3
